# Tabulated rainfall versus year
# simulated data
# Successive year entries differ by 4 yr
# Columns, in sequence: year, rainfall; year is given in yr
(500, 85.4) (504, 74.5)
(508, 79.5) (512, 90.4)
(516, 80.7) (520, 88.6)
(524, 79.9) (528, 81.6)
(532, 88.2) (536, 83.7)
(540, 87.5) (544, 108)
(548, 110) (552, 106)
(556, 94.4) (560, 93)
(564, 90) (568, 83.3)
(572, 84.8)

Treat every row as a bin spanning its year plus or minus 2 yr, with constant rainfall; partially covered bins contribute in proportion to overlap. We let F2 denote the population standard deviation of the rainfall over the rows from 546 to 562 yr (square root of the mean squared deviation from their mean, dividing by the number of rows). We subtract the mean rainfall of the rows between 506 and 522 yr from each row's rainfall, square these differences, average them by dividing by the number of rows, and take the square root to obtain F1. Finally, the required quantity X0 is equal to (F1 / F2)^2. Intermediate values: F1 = 4.8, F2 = 7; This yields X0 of 0.42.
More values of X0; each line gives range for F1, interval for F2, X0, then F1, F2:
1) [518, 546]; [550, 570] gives 1.37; 8.7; 7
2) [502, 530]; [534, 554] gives 0.21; 5.1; 11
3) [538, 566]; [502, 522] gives 2.11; 8.6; 6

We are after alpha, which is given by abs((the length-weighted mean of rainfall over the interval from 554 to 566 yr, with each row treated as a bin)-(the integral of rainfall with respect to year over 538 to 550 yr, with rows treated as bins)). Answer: 1130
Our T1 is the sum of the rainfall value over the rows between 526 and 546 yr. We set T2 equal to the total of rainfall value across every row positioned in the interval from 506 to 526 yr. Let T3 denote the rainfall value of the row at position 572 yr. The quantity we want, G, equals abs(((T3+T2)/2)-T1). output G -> 197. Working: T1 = 449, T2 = 419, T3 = 84.8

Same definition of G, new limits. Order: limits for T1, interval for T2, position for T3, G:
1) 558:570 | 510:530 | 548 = 1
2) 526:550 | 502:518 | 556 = 349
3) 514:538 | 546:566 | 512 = 211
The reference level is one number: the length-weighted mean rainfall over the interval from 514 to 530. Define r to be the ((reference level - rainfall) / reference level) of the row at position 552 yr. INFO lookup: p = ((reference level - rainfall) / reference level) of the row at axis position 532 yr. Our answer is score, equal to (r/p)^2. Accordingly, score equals 18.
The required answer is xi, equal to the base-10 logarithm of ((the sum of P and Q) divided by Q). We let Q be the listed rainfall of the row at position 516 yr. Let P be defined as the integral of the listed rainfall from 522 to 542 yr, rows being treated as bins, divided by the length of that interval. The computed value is 0.310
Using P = 84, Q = 80.7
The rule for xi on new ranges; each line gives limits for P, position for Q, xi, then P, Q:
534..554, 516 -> 0.348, 99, 80.7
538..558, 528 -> 0.350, 101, 81.6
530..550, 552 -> 0.279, 95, 106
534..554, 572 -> 0.336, 99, 84.8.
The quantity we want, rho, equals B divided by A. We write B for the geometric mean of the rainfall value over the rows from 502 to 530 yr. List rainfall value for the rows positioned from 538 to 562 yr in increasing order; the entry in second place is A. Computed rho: 0.88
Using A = 93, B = 82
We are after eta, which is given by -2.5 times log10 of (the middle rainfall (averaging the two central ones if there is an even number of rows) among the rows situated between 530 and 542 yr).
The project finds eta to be -4.86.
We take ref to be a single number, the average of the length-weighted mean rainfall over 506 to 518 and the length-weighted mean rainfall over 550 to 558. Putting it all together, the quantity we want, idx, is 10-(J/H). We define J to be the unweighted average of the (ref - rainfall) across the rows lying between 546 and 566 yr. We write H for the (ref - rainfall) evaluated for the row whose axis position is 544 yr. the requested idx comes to 9.6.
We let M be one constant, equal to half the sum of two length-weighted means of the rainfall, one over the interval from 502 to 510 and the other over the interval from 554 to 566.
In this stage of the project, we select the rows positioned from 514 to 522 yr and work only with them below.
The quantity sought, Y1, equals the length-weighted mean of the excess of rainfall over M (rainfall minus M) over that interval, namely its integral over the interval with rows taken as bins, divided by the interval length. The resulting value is -0.1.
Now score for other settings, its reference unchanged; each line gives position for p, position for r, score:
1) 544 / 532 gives 0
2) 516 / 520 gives 9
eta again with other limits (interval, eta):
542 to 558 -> -5.07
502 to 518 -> -4.76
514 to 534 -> -4.78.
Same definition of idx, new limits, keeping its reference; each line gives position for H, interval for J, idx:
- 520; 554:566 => 10.2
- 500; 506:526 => 8.8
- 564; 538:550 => 15.3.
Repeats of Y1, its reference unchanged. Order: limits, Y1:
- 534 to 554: 14.3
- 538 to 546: 13.0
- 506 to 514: 0.2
